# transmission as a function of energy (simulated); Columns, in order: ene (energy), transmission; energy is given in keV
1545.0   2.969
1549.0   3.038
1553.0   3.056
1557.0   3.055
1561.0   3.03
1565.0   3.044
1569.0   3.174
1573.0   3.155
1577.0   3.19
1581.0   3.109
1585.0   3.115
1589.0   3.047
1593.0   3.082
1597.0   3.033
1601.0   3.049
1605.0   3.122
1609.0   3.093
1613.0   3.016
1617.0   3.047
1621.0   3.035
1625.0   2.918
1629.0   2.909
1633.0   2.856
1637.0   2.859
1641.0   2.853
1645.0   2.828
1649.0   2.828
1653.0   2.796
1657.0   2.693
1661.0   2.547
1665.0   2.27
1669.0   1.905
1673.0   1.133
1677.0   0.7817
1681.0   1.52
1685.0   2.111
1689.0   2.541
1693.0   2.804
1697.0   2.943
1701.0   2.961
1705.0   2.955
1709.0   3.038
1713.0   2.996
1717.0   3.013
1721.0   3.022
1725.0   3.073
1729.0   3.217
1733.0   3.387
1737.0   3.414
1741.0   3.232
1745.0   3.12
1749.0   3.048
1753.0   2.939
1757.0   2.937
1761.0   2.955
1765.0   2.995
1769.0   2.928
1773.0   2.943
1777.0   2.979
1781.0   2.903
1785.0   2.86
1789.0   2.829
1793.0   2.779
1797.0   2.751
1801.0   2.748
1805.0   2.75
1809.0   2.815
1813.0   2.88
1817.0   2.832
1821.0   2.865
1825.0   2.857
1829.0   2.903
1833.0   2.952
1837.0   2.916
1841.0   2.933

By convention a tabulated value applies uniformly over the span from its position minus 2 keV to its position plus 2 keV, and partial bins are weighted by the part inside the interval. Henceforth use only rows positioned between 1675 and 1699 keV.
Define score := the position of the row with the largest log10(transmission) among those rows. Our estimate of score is 1697.0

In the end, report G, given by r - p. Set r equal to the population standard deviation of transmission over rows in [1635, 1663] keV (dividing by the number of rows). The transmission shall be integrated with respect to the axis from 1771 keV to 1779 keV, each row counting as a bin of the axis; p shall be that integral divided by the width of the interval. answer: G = -2.86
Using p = 2.96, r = 0.11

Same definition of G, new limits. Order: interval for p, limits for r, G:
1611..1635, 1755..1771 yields -2.94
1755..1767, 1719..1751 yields -2.82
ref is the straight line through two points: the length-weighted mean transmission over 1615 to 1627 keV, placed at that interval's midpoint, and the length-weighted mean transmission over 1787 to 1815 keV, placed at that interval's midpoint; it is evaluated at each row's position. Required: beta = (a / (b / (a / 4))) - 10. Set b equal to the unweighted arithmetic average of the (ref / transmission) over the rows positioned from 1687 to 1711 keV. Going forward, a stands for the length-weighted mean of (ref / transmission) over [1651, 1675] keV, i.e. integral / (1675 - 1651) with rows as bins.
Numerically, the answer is -9.48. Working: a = 1.46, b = 1.02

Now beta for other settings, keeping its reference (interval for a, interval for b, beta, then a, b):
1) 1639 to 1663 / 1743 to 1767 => -9.69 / 1.08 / 0.95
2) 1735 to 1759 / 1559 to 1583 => -9.78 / 0.92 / 0.98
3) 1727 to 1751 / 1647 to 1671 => -9.84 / 0.89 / 1.20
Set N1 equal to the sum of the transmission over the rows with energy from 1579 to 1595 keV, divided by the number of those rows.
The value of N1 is 3.09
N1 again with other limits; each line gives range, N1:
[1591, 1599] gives 3.06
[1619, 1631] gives 2.95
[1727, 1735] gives 3.30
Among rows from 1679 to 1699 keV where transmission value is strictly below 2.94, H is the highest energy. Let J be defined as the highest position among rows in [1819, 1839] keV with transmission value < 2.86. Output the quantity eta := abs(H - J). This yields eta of 132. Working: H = 1693.0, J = 1825.0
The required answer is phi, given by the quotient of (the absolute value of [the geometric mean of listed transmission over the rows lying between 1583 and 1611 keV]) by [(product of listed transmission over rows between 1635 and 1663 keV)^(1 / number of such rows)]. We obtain 1.1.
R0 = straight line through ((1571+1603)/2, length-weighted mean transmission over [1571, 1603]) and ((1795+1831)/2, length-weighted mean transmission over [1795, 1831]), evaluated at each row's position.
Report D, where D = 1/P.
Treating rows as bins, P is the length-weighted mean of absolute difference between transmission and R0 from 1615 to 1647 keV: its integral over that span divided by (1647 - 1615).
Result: 7.6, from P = 0.13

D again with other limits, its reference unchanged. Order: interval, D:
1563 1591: 21.7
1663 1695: 0.9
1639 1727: 2.0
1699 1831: 9.2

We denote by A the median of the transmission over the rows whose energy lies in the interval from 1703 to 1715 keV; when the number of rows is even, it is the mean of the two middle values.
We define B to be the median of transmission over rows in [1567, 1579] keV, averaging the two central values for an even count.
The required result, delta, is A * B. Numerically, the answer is 9.5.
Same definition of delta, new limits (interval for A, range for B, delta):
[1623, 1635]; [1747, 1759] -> 8.5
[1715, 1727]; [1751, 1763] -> 8.9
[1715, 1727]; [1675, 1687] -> 4.6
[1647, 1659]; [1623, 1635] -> 8.1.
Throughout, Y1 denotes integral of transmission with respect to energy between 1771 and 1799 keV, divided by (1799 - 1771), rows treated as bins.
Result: 2.86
